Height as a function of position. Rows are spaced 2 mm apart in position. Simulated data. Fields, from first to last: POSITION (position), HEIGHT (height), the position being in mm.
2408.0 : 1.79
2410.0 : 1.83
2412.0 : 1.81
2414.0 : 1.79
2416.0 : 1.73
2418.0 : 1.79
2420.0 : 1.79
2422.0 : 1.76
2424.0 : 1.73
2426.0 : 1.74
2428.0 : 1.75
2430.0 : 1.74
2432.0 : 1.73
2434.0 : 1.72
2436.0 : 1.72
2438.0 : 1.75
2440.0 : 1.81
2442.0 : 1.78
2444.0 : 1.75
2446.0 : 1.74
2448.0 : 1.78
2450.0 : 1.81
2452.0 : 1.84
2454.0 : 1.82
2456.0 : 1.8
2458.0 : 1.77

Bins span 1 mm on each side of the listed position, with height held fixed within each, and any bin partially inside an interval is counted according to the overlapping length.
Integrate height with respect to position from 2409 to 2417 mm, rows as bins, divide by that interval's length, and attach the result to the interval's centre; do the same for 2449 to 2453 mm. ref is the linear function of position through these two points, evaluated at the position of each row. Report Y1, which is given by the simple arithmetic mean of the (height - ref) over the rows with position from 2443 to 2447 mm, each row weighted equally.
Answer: -0.07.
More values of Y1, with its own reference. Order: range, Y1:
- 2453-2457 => -0.02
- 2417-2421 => -0.01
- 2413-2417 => -0.03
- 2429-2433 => -0.07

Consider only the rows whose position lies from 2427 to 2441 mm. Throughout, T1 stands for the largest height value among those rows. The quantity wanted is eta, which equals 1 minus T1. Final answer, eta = -0.81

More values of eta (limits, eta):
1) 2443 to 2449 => -0.78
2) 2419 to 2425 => -0.79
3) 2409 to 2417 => -0.83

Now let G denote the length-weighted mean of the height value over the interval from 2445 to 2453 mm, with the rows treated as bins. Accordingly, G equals 1.79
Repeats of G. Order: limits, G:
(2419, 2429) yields 1.75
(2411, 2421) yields 1.78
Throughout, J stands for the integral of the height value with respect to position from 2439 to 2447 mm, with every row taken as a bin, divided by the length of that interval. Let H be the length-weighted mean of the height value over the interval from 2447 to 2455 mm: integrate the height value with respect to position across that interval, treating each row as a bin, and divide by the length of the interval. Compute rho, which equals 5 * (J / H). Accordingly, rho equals 4.88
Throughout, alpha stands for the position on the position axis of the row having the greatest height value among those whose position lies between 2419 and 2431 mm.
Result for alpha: 2420.0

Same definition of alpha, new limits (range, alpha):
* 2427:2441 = 2440.0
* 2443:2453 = 2452.0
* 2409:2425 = 2410.0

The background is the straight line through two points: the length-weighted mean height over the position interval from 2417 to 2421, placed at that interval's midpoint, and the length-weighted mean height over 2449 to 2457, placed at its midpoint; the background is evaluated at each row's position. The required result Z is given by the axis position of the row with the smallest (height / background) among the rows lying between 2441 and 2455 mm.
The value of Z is 2446.0 mm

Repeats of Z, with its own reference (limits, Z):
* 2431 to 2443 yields 2436.0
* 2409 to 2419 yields 2416.0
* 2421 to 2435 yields 2434.0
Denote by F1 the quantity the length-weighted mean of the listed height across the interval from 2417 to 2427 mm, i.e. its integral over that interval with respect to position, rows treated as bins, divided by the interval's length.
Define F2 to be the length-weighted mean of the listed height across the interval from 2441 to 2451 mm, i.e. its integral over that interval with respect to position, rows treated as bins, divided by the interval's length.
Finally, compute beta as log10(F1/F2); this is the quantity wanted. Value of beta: -0.002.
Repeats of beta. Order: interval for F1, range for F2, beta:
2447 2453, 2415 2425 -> 0.012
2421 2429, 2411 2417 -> -0.008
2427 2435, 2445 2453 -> -0.014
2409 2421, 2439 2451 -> 0.003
